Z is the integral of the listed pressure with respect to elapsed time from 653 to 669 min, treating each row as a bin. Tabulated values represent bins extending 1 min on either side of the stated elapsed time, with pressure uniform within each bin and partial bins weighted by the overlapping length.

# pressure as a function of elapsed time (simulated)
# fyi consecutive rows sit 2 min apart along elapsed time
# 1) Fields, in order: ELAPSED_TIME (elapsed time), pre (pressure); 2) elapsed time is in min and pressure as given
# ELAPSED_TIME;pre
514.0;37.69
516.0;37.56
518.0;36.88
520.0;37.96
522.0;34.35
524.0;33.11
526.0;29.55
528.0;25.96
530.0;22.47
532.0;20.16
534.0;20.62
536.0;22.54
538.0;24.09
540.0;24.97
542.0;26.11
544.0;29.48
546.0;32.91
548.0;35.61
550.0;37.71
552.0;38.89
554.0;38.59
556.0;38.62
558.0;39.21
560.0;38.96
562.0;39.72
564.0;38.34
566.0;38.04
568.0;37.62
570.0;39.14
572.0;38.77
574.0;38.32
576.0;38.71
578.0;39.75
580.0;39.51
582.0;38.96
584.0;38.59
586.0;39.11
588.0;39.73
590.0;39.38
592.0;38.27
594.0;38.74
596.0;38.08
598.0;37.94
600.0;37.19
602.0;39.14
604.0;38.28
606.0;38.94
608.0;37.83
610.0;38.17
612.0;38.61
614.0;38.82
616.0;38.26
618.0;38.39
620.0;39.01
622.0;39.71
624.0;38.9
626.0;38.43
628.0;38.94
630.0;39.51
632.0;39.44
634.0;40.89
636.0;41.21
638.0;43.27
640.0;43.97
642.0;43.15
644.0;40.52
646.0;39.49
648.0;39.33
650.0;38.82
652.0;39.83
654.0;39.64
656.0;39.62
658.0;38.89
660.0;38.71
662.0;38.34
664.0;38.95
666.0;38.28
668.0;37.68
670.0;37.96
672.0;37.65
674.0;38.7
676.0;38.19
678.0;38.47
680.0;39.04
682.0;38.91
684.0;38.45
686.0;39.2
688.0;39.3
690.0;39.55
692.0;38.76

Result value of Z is 620.2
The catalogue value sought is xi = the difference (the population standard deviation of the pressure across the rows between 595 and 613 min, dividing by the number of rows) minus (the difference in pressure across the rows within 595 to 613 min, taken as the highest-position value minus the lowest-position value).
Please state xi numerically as 0.0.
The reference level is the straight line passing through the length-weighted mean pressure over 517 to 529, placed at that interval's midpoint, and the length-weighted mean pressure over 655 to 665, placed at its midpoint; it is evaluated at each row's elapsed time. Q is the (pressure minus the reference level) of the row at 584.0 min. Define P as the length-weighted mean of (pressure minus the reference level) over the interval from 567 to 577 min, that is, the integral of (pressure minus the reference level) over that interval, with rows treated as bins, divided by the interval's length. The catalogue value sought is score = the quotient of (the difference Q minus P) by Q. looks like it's 0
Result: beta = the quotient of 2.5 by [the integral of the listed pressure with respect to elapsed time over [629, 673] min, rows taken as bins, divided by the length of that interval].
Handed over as 0.0628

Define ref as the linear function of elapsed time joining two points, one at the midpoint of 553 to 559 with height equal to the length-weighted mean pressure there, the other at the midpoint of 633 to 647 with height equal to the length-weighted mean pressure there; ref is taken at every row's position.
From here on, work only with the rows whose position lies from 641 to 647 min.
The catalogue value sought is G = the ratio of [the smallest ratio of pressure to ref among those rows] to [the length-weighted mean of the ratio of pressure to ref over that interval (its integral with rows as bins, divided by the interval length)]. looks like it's 0.960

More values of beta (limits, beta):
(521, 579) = 0.0753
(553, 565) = 0.0643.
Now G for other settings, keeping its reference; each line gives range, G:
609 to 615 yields 0.992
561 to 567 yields 0.981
